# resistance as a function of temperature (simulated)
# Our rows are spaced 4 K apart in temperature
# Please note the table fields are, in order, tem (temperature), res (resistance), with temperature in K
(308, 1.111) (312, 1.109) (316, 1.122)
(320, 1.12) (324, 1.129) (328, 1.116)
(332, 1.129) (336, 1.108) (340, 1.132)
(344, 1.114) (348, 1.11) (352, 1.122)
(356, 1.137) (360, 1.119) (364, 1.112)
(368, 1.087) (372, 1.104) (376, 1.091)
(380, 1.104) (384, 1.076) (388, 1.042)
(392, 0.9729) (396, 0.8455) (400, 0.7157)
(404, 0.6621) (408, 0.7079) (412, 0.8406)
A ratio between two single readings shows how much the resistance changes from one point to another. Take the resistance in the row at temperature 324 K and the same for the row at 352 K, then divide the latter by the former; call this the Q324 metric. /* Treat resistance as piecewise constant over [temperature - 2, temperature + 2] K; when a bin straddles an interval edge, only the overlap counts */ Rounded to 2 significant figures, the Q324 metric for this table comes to 0.99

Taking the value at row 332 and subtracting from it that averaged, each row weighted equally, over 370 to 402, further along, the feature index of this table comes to 0.14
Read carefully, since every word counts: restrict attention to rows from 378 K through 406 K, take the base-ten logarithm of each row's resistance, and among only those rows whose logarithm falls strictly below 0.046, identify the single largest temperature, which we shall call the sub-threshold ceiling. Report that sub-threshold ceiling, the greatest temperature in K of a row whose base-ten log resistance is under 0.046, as 404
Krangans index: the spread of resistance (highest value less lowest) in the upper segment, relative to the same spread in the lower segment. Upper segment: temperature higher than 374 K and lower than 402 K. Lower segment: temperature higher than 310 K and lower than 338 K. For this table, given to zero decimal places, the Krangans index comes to 18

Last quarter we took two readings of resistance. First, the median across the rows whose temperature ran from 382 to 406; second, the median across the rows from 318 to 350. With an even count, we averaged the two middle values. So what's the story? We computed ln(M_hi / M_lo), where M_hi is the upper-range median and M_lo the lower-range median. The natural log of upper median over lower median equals -0.207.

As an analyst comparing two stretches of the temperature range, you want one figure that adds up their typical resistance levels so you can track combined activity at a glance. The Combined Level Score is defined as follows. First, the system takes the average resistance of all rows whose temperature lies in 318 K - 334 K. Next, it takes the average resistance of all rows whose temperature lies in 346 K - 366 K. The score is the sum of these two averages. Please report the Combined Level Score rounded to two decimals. 2.24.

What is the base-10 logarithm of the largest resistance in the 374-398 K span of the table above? 0.043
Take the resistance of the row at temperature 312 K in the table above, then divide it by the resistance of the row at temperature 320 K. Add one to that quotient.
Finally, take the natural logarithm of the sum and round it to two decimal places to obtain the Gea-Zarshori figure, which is 0.69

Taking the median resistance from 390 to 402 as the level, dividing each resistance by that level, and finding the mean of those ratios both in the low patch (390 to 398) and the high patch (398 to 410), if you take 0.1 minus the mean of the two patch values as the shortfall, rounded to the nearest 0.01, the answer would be -0.85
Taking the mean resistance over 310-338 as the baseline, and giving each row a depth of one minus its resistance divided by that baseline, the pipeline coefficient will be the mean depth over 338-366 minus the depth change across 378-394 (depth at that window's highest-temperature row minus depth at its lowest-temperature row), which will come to -0.12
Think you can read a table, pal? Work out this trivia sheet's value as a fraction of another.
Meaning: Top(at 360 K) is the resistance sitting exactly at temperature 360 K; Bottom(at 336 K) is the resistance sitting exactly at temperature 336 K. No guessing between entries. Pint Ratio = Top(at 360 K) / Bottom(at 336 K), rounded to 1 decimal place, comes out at 1.0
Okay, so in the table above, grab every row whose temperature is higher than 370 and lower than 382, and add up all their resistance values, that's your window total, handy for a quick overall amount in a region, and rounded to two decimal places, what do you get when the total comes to 3.30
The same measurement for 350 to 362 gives 3.38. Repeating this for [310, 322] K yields 3.35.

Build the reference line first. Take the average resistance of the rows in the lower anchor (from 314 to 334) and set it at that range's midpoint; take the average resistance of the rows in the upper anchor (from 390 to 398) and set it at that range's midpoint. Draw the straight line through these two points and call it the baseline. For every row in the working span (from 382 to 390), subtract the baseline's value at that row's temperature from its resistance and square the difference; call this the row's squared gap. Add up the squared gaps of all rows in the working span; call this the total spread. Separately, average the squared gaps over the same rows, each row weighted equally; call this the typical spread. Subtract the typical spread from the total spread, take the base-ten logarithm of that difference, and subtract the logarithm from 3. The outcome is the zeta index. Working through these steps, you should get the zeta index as 4.8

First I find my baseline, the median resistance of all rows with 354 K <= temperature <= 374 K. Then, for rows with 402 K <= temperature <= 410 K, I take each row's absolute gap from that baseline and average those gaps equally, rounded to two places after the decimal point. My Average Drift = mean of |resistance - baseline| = 0.43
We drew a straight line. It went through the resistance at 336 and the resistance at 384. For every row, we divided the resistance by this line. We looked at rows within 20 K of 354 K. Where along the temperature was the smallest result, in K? 336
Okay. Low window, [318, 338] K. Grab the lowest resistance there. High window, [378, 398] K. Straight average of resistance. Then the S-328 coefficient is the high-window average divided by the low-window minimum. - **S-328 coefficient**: 0.91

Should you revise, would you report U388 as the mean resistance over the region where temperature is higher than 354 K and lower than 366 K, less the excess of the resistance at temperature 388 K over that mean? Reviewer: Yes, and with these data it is 1.20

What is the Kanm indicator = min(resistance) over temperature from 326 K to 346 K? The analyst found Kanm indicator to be 1.108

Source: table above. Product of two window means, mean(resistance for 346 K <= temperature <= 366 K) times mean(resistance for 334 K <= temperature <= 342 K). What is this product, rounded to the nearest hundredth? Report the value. 1.25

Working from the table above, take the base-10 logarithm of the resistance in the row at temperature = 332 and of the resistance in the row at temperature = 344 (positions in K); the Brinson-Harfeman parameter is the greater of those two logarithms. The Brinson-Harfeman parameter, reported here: 0.0527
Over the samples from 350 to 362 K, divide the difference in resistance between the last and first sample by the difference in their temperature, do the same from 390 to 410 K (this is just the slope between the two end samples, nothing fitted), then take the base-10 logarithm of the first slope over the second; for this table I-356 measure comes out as -1.6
